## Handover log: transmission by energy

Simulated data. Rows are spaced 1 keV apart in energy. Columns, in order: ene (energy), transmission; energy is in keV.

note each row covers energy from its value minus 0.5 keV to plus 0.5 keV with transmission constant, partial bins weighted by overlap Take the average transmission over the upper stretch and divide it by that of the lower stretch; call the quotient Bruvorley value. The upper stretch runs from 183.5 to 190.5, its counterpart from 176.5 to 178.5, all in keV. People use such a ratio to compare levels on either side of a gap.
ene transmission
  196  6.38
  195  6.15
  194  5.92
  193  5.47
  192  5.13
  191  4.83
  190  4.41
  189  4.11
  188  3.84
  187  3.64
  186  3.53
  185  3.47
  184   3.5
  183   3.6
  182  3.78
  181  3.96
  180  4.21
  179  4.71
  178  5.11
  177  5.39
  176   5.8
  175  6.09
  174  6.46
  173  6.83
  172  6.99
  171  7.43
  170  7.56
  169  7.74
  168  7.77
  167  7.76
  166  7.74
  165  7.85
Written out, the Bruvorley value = 0.72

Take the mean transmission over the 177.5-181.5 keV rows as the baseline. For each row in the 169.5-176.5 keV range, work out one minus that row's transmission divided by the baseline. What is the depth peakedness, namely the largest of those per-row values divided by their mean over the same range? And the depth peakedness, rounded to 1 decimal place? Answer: 0.6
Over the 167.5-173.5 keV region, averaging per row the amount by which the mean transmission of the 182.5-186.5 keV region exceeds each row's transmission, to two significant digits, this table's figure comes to -3.9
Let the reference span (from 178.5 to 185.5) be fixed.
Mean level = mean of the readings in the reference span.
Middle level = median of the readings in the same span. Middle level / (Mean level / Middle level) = 3.7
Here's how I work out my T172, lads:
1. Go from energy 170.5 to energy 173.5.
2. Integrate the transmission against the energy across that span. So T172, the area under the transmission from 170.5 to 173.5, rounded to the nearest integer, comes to 21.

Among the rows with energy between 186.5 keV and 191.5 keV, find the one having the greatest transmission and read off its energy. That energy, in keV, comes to 191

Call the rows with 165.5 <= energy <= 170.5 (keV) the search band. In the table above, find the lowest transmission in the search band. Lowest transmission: 7.56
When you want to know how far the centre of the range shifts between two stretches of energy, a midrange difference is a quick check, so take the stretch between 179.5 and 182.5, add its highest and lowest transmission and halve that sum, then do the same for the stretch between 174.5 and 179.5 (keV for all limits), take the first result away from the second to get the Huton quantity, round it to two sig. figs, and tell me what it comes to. 1.4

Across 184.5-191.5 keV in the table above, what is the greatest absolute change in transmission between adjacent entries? 0.420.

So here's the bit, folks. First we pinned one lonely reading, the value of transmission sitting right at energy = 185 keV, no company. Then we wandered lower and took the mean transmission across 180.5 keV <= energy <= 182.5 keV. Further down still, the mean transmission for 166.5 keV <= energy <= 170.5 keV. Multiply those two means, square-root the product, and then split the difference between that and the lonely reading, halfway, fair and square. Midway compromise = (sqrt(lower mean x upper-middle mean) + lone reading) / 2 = 4.47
